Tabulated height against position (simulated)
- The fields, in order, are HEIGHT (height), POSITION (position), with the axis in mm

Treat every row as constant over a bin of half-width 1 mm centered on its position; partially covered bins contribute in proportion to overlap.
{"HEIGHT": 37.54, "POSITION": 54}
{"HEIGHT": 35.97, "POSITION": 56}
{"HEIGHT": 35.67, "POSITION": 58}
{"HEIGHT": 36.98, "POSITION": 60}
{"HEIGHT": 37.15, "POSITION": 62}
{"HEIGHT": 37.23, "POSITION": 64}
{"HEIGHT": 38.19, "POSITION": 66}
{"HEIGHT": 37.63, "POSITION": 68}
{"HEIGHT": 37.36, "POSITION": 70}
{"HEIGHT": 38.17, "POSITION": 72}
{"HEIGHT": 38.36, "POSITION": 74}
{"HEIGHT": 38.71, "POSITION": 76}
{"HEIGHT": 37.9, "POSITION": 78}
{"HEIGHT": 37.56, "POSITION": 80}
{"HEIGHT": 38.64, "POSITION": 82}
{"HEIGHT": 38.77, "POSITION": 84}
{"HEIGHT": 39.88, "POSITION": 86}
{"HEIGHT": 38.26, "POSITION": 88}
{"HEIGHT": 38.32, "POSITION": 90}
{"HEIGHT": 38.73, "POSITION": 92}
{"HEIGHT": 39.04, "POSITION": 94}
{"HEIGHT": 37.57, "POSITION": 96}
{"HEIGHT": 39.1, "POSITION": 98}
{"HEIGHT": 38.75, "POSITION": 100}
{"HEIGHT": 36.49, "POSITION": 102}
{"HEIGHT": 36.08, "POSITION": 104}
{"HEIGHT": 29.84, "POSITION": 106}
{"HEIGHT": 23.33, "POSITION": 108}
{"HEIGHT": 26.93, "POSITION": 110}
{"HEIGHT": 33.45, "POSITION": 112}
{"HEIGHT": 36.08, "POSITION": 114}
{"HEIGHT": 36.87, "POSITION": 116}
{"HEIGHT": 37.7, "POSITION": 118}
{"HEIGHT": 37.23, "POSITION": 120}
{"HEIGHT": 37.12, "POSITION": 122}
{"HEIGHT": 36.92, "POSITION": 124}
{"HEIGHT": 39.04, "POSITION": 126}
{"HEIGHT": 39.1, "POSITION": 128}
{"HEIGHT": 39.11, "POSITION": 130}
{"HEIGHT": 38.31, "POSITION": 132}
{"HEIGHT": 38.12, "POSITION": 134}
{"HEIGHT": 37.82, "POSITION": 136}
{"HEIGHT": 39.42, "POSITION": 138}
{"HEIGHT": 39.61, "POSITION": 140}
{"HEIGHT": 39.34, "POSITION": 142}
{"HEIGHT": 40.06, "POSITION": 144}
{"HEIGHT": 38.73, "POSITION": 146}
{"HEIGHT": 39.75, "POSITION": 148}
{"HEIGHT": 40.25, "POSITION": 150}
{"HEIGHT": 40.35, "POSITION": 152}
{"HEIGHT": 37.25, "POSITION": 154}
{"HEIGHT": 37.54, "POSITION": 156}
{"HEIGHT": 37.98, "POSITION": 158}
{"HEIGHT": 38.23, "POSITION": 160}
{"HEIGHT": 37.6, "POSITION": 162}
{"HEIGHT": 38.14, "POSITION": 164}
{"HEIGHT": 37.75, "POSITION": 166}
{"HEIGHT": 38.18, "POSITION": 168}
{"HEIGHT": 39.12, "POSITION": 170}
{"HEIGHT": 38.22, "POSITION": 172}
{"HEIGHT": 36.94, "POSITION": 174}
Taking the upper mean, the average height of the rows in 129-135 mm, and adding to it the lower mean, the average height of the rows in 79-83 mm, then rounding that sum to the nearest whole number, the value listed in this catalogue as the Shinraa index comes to 77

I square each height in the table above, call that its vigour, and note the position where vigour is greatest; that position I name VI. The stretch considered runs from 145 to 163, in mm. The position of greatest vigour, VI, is 152 mm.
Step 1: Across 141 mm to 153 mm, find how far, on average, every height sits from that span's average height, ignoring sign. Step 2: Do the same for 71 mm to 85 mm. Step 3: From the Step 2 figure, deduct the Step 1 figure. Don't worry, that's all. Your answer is -0.1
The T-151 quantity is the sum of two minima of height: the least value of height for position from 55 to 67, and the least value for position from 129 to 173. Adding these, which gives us 72.9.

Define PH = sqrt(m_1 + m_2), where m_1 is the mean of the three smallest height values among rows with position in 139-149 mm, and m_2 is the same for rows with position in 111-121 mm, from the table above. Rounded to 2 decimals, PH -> 8.64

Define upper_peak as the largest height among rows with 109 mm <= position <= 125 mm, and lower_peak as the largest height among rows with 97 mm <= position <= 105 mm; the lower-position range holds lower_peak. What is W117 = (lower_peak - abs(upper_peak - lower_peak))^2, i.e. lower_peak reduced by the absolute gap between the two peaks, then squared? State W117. 1421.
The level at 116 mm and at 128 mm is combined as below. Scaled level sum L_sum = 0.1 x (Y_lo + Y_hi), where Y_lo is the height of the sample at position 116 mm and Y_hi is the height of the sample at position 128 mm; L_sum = 7.6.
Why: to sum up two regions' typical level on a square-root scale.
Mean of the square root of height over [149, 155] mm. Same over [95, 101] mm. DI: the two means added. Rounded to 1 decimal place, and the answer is 12.5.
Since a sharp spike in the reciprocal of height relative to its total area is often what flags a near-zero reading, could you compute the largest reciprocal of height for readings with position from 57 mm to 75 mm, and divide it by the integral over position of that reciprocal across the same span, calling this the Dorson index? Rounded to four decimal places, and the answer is 0.0582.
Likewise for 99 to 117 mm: 0.0768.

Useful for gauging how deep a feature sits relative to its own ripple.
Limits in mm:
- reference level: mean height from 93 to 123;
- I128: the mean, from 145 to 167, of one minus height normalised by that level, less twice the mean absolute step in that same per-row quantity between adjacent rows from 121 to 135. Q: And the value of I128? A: -0.13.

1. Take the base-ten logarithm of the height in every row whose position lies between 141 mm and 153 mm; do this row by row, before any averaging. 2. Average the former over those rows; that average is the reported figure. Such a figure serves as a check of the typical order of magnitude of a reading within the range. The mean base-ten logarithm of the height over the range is 1.60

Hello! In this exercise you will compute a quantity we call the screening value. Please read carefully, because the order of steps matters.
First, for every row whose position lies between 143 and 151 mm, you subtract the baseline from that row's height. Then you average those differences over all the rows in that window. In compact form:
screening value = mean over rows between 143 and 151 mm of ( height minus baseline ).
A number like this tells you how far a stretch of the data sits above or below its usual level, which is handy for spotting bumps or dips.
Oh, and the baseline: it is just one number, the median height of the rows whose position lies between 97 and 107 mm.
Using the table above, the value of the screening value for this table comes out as 3.2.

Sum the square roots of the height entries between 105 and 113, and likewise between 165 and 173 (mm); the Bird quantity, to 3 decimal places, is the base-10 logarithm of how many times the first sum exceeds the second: -0.066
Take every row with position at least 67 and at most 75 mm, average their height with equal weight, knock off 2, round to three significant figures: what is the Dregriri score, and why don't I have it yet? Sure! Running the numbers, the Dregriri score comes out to 35.9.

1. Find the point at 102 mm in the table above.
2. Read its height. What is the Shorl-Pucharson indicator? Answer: 36.49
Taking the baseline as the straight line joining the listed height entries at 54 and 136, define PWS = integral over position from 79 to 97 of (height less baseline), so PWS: 16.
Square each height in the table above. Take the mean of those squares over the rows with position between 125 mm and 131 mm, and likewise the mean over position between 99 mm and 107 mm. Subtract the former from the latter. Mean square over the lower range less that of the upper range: -271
